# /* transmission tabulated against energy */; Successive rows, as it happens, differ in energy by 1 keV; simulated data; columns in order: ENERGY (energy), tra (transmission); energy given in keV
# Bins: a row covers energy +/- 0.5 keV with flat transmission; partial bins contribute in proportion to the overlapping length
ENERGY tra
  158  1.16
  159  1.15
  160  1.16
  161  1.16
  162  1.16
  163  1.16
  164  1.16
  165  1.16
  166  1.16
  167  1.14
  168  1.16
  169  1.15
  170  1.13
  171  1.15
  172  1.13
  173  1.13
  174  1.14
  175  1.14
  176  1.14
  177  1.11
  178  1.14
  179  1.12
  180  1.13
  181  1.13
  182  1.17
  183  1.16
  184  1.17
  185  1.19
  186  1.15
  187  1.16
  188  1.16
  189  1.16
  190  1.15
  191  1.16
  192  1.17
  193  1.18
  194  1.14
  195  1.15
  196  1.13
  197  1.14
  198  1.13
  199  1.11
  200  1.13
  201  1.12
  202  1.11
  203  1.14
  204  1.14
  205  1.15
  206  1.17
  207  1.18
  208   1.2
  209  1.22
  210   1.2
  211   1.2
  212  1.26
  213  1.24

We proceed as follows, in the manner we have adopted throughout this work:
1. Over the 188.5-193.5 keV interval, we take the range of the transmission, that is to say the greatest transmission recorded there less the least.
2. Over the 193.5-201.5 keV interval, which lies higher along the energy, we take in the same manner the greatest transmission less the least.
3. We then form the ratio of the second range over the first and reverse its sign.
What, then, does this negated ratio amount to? -1.3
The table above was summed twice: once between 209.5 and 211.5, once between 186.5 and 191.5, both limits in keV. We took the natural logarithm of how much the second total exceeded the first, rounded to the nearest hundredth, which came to 1.22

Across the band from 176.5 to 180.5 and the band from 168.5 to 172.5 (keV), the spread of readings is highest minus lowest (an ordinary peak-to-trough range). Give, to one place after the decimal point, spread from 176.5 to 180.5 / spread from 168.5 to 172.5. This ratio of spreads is 1.5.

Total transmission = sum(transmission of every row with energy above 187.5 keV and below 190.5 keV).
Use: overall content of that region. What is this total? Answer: 3.47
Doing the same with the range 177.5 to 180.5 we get 3.39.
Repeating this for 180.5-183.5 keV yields 3.46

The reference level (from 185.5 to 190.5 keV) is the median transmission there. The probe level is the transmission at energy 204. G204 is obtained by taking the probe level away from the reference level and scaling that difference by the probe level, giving 0.018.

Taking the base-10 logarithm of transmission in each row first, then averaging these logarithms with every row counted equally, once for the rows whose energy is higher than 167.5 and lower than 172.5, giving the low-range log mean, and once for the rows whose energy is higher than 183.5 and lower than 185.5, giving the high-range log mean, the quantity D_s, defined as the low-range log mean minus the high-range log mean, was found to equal -0.013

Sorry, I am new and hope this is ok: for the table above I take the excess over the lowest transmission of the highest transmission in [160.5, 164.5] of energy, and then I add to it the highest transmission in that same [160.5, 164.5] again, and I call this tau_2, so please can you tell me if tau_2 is 1.16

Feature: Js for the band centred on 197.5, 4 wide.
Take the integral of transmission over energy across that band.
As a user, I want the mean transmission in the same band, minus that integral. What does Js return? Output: -3.38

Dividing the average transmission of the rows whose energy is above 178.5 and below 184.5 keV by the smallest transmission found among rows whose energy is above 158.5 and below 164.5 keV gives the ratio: 1.00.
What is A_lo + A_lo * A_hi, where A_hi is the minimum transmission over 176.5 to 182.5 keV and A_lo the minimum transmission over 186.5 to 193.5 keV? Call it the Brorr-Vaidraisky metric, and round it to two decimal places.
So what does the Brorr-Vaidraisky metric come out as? 2.43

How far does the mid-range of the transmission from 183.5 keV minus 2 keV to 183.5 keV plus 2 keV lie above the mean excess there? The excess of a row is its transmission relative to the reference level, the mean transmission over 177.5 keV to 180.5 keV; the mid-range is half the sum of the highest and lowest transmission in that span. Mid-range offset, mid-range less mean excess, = 1.13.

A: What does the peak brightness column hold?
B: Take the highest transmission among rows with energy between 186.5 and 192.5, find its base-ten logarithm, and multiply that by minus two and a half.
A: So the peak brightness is -0.170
